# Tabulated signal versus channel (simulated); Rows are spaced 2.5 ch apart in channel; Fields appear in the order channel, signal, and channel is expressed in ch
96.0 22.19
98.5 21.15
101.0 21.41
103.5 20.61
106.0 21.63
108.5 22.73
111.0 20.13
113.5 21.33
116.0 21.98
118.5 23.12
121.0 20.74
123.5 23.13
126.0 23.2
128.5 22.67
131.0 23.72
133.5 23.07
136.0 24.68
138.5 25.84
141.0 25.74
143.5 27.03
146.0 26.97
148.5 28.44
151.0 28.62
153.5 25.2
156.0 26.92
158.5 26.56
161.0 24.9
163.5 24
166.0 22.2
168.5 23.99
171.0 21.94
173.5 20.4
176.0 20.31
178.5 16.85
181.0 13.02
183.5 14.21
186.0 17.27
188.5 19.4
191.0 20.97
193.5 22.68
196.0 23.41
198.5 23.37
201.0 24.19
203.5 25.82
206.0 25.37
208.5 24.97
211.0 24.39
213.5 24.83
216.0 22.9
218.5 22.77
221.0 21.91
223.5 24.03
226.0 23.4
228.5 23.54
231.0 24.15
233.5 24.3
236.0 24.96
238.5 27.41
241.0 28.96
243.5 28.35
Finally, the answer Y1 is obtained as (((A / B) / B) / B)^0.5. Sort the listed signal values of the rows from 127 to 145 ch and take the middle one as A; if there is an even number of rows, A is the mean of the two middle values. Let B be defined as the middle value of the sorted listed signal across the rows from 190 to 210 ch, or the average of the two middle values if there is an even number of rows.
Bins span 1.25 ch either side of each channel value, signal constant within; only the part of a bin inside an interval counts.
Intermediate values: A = 24.7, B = 24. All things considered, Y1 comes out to 0.043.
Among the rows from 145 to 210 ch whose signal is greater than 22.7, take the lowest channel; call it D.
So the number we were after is 146.0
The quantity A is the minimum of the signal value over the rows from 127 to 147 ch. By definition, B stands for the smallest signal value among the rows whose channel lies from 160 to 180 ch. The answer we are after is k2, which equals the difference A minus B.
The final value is 6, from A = 22.67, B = 16.85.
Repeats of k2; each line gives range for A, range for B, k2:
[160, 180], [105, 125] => -3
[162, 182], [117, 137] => -8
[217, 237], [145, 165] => -2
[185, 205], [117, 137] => -3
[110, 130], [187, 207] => 1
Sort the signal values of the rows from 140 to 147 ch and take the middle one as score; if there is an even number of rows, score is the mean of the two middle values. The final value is 27.0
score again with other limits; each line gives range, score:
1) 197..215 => 24.8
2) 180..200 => 20.2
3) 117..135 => 23.1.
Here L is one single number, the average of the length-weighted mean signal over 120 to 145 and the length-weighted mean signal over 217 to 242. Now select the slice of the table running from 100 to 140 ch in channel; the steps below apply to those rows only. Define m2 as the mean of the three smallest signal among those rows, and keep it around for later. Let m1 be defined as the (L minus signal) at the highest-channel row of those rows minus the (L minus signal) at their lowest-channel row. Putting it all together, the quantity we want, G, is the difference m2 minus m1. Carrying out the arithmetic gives 25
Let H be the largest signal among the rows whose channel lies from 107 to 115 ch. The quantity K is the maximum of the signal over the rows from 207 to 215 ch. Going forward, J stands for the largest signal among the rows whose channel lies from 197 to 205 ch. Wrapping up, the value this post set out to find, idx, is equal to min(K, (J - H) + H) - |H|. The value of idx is 2.2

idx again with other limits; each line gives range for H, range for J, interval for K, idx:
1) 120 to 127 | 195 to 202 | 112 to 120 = -0.1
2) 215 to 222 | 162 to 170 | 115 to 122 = 0.2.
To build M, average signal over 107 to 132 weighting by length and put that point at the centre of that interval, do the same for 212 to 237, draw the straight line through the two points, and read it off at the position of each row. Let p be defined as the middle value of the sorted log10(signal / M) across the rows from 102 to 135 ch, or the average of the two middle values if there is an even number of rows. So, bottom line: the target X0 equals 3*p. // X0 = 0.017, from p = 0.0057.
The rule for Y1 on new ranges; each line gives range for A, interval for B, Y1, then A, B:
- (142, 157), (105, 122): 0.052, 27.0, 22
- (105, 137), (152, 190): 0.046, 22.7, 22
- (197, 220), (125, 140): 0.043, 24.4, 23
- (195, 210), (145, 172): 0.039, 24.6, 25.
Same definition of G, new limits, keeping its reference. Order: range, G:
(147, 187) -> 4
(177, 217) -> 21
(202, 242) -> 26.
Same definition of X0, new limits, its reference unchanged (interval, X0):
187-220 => 0.007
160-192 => -0.155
